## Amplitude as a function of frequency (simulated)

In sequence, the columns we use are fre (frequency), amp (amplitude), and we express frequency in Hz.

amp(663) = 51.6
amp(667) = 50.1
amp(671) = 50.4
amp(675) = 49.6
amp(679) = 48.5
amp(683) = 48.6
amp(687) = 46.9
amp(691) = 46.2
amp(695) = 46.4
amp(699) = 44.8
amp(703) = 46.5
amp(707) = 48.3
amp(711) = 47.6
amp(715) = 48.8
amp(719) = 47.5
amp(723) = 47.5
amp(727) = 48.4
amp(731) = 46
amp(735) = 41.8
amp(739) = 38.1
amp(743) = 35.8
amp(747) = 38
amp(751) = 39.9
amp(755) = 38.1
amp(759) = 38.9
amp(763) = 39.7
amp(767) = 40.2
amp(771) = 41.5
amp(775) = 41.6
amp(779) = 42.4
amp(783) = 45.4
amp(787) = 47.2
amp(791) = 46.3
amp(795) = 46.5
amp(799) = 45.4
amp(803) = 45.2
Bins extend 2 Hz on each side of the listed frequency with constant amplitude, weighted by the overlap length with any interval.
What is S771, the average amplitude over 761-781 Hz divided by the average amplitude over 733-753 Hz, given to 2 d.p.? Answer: 1.06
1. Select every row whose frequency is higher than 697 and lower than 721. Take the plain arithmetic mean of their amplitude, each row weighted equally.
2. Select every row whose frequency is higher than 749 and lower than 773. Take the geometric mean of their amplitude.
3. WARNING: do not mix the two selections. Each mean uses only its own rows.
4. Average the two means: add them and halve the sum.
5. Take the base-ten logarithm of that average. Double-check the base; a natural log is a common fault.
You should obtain 1.64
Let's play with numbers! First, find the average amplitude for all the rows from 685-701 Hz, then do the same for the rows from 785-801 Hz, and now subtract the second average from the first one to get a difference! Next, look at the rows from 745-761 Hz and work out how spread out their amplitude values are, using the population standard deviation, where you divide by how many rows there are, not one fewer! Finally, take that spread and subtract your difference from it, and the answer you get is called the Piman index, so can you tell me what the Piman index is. 1.0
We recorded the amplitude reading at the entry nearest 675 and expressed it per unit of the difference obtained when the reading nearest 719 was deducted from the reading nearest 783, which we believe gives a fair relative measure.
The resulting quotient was -24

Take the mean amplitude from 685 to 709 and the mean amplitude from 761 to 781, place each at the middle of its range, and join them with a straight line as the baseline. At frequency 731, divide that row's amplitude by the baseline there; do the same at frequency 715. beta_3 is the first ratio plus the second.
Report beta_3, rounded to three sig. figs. 2.12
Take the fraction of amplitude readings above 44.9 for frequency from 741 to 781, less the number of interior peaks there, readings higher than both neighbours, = -1.00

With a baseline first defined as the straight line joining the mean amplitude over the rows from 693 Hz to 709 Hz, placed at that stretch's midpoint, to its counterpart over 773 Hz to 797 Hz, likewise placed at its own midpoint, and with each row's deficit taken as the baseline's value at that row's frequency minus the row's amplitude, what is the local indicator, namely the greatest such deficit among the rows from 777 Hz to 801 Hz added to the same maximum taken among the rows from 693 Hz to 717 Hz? 4.4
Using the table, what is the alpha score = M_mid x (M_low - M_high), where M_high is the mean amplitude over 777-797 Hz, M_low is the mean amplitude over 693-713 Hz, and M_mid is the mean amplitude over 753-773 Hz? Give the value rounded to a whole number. 46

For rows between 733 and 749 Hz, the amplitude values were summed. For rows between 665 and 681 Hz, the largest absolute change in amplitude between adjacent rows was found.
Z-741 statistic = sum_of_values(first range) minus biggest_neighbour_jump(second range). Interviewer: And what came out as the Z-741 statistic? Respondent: 153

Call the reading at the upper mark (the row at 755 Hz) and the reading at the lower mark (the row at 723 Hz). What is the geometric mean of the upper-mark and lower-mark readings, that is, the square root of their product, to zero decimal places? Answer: 43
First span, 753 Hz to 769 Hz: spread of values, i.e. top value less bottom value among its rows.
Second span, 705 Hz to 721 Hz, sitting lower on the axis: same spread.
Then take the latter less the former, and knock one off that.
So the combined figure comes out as -1.8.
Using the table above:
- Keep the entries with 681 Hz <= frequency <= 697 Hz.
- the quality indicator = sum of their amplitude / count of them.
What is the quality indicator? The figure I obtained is 47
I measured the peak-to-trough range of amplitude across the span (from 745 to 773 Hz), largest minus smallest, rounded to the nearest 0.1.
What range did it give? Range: 3.5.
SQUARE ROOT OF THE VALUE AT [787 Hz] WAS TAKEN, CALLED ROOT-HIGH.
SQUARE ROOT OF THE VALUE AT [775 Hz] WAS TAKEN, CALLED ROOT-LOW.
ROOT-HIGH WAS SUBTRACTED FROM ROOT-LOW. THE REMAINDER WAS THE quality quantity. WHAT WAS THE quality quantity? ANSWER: -0.42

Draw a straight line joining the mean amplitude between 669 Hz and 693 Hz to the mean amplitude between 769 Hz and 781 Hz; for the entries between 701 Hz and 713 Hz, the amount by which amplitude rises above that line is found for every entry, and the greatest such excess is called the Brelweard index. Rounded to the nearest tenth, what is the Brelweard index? 1.7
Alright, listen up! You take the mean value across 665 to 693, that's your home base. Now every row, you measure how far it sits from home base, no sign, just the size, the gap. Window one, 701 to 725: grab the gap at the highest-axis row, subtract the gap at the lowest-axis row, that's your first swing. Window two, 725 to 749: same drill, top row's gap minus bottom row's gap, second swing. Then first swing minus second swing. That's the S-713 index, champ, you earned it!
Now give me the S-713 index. -11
